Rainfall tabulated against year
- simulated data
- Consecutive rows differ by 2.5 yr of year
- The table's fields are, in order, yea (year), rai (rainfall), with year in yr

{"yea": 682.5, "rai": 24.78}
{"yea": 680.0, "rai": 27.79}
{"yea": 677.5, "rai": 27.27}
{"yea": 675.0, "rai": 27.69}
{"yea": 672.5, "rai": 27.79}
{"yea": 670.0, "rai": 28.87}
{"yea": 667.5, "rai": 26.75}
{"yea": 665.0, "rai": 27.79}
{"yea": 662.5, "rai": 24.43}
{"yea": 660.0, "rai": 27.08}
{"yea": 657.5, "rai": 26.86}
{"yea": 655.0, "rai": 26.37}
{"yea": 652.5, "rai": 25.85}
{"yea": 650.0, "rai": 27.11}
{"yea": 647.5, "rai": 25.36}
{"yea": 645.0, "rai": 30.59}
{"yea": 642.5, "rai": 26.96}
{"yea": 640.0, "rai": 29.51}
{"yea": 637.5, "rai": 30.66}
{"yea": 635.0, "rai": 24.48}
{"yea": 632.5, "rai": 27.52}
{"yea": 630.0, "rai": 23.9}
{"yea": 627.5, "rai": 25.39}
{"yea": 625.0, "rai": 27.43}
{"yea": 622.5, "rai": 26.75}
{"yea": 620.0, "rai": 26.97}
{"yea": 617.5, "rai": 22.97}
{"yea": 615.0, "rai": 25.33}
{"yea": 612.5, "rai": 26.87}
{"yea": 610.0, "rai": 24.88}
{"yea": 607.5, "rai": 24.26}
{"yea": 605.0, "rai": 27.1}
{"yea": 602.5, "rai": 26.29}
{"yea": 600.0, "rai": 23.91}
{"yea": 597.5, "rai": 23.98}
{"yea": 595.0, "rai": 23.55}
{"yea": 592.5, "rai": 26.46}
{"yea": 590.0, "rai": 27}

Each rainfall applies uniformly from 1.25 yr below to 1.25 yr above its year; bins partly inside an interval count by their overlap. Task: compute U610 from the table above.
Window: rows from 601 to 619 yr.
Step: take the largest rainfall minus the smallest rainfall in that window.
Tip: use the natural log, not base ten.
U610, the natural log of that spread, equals 1.4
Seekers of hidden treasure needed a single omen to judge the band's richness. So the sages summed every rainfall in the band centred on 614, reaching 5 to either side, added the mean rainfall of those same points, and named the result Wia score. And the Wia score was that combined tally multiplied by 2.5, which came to 313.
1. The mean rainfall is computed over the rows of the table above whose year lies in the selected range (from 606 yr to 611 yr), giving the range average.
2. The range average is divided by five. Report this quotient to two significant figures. 4.9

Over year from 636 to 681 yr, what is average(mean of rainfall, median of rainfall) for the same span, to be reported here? 27.3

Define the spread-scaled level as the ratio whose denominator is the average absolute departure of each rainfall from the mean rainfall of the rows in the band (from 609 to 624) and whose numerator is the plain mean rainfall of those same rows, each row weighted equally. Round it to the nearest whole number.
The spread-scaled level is 21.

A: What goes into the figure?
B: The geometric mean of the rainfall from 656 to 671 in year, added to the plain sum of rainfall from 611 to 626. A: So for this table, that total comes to 183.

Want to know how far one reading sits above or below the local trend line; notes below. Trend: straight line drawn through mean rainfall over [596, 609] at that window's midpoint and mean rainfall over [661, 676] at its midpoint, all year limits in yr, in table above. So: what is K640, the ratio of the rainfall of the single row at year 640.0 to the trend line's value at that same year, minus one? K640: 0.12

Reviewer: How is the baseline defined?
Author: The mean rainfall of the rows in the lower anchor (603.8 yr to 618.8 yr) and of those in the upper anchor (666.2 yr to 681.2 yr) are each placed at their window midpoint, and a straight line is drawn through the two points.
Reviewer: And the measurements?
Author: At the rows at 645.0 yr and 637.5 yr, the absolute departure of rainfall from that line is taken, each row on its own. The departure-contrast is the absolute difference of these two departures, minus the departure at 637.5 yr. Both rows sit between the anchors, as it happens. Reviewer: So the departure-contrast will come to -4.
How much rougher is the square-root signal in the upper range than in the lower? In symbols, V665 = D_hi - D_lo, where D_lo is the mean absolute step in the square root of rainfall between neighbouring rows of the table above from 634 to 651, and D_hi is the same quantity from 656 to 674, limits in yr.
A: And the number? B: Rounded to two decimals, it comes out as -0.15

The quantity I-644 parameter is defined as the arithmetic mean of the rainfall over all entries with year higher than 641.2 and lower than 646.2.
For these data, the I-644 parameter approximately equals 29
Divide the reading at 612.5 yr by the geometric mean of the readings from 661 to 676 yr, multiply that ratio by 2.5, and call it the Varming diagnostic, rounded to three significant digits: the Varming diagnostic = 2.47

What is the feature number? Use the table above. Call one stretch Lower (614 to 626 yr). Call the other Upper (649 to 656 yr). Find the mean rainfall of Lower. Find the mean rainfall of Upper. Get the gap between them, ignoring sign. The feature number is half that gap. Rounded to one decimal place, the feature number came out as 0.3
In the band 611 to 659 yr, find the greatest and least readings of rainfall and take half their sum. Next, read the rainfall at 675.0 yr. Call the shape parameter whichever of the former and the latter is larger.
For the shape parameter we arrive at 27.7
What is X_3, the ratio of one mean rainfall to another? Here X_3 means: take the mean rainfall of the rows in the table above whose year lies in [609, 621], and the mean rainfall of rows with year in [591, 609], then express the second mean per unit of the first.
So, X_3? 0.99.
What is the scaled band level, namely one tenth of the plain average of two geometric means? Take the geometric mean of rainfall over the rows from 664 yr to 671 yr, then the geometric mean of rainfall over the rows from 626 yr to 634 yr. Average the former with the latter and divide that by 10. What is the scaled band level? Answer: 2.67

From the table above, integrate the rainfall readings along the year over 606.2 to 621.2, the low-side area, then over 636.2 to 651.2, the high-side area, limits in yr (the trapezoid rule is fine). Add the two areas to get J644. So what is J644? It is 804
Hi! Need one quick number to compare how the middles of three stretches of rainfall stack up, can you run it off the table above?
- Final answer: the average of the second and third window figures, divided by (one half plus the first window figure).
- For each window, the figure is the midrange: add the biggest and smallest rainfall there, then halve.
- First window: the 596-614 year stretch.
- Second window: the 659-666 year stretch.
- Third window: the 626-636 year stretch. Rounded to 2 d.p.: 1.00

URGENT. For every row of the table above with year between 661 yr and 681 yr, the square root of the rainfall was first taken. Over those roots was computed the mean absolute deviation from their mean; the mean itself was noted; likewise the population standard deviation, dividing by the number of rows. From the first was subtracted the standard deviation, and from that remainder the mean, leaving -5.26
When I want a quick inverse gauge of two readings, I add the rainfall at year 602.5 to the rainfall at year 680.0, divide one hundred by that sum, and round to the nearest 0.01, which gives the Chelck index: 1.85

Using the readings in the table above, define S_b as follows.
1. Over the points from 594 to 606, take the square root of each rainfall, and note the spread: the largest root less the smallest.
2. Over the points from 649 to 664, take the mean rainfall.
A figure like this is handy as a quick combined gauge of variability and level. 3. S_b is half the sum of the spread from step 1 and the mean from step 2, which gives 13.3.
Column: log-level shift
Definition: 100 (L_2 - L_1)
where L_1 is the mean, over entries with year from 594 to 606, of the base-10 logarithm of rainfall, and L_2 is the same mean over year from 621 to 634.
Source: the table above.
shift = 2.1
